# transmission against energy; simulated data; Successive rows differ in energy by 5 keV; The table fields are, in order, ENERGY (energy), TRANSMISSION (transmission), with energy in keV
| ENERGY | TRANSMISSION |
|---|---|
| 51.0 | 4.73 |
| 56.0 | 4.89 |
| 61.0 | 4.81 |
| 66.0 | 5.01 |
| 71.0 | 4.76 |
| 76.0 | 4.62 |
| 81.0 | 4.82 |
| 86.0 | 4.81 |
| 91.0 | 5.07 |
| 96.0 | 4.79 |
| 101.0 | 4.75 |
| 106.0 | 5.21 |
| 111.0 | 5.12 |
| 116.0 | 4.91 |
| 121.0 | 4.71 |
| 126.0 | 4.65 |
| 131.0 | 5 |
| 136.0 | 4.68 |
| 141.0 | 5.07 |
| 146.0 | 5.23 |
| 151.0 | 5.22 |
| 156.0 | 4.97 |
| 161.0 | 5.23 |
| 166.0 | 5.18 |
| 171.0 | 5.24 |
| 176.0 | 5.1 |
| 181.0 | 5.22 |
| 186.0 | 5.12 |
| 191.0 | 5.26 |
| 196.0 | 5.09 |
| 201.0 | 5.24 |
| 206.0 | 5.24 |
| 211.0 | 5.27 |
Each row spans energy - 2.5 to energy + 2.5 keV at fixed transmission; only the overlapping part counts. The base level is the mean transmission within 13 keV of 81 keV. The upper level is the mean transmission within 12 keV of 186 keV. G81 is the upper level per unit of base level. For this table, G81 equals 1.071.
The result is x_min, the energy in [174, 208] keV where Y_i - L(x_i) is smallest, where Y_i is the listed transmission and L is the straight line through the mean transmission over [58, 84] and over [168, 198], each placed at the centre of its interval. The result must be 196.0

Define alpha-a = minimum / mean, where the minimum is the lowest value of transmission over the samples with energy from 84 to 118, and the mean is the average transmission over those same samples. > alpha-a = 0.959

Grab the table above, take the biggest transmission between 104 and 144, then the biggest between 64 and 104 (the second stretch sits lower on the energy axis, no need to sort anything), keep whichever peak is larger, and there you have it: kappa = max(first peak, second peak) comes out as 5.21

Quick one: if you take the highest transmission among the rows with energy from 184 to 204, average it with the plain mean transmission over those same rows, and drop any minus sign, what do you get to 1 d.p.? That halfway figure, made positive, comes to 5.2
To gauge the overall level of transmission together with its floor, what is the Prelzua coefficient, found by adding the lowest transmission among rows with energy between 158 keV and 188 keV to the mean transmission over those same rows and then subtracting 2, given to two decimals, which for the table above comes 8.28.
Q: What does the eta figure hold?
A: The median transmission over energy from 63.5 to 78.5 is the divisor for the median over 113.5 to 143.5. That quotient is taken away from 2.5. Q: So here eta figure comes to 1.49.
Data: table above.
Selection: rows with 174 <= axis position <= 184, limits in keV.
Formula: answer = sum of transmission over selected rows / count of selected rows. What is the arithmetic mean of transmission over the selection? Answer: 5.16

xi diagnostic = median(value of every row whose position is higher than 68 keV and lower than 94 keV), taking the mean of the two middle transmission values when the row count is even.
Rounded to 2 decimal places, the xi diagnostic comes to 4.81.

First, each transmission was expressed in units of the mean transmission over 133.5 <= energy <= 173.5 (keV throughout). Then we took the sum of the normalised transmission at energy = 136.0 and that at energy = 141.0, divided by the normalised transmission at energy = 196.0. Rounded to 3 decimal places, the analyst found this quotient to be 1.916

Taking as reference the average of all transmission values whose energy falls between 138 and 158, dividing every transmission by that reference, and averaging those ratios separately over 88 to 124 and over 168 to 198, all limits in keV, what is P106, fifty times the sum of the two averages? 99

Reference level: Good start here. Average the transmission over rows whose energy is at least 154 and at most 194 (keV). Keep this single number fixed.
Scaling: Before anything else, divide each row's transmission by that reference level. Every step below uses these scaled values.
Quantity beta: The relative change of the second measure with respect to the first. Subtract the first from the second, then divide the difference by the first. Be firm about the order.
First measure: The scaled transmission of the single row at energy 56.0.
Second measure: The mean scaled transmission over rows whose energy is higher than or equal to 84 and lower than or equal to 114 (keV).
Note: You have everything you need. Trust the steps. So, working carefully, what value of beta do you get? 0.014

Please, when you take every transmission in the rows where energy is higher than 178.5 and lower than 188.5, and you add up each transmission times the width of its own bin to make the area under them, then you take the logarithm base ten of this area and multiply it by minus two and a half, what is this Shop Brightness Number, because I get -4.284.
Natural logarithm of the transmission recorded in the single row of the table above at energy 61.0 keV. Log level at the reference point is 1.57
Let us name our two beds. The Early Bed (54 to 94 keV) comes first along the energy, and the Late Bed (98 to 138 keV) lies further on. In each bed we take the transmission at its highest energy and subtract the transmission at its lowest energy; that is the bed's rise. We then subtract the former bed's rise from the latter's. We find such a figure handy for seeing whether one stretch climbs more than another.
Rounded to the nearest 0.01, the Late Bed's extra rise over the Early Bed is -0.25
